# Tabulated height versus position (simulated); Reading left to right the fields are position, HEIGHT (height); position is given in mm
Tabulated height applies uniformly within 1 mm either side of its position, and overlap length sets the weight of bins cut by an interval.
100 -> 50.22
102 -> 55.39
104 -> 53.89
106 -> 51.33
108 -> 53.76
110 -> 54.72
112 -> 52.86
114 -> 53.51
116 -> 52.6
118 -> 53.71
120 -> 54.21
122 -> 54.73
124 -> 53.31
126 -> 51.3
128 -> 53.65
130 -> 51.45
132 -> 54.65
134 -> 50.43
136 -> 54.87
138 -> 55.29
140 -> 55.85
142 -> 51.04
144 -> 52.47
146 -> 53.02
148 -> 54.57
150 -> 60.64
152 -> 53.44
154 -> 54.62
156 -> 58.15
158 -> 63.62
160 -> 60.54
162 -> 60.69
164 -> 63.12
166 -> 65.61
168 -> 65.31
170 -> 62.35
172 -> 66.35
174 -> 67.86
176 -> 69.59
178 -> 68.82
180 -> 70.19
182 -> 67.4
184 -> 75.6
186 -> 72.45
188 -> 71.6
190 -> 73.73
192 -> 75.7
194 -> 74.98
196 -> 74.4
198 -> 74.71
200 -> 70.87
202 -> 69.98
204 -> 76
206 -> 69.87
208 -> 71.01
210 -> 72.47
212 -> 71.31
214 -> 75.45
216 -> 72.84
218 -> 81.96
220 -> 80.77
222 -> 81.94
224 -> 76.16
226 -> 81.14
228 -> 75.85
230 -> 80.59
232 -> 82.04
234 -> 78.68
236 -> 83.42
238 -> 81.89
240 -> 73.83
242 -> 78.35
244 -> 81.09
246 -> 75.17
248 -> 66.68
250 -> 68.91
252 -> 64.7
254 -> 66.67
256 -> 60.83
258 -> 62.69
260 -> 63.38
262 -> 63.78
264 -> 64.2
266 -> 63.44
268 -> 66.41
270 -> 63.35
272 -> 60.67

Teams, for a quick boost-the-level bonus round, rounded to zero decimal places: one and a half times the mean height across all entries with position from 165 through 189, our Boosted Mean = 103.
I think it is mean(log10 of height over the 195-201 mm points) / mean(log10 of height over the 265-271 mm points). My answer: 1.03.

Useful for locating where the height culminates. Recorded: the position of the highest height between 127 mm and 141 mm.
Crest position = 140 mm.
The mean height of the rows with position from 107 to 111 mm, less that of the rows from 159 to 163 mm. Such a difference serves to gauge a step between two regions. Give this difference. -6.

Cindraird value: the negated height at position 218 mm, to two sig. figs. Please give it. -82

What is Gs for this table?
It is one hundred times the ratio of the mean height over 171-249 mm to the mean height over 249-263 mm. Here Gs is 116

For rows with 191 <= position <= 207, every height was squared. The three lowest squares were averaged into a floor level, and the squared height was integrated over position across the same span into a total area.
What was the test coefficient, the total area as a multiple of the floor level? 17.4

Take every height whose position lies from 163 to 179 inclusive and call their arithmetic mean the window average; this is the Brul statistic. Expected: 66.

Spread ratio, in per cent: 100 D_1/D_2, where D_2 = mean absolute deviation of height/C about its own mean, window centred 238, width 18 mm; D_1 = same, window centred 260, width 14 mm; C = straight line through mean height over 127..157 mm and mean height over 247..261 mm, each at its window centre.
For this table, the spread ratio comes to 38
